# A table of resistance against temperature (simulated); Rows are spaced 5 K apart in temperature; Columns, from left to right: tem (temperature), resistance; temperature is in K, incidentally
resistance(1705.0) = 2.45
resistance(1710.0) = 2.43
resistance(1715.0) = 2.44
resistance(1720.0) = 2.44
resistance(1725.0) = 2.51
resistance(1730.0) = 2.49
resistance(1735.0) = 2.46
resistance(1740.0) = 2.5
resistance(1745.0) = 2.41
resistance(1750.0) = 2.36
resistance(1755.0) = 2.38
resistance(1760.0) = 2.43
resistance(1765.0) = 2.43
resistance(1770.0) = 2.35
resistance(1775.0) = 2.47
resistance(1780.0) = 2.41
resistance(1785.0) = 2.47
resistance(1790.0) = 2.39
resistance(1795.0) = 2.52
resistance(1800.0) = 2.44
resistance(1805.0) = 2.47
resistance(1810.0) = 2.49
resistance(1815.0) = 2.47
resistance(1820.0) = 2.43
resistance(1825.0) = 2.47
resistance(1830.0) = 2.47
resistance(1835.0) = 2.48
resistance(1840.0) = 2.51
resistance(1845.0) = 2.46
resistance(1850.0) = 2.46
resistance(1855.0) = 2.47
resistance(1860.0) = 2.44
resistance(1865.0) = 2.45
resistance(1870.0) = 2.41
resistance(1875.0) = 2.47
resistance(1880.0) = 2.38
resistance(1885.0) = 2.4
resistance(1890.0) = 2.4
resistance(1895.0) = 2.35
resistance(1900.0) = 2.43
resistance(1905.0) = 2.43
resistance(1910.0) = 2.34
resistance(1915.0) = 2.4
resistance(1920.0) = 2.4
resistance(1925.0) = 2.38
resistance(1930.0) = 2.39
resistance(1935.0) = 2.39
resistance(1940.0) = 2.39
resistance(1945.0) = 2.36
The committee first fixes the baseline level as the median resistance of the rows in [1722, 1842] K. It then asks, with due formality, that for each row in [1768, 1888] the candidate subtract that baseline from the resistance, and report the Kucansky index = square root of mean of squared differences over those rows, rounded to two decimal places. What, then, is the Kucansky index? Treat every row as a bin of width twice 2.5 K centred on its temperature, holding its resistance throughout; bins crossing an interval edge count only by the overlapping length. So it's 0.05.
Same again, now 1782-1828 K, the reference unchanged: 0.04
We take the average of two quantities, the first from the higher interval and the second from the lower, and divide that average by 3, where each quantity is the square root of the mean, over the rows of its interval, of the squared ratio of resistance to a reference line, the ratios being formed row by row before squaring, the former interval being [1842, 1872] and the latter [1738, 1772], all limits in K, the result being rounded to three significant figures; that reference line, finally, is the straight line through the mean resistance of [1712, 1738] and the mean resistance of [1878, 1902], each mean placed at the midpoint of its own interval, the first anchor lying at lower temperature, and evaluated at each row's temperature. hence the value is 0.333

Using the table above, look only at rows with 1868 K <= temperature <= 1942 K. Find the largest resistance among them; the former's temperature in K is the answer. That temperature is 1875.0 K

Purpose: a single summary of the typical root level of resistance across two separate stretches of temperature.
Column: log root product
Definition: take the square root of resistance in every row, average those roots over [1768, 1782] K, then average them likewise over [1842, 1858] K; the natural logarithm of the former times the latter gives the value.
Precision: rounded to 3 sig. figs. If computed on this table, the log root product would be 0.891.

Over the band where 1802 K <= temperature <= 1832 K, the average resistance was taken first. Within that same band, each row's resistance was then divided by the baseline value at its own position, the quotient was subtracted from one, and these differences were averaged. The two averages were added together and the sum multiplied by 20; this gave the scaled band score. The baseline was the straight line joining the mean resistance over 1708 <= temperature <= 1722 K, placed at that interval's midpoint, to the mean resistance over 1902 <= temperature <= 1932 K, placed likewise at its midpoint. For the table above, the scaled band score 48.9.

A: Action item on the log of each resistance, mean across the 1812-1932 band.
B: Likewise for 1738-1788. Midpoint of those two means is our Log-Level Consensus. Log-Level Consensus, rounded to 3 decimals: 0.385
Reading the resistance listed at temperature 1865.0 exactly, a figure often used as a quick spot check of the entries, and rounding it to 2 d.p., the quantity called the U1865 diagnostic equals 2.45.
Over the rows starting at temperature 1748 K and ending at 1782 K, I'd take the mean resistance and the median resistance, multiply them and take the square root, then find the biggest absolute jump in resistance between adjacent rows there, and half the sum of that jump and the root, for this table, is 1.26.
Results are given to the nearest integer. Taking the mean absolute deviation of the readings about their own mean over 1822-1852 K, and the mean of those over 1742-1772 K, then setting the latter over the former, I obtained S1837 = 180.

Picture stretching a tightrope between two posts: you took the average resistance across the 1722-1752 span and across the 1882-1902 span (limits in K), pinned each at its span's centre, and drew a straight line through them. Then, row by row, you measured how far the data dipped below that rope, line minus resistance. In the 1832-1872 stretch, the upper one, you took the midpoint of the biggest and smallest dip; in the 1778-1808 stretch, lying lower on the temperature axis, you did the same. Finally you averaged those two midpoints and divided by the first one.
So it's 0.7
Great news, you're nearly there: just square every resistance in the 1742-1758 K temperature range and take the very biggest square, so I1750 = 5.81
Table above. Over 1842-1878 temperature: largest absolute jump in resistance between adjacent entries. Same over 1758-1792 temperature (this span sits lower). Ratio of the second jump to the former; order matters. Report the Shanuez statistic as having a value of 2.0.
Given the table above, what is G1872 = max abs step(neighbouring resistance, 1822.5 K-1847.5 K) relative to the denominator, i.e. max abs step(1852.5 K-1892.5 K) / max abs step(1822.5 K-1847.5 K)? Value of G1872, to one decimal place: 1.8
